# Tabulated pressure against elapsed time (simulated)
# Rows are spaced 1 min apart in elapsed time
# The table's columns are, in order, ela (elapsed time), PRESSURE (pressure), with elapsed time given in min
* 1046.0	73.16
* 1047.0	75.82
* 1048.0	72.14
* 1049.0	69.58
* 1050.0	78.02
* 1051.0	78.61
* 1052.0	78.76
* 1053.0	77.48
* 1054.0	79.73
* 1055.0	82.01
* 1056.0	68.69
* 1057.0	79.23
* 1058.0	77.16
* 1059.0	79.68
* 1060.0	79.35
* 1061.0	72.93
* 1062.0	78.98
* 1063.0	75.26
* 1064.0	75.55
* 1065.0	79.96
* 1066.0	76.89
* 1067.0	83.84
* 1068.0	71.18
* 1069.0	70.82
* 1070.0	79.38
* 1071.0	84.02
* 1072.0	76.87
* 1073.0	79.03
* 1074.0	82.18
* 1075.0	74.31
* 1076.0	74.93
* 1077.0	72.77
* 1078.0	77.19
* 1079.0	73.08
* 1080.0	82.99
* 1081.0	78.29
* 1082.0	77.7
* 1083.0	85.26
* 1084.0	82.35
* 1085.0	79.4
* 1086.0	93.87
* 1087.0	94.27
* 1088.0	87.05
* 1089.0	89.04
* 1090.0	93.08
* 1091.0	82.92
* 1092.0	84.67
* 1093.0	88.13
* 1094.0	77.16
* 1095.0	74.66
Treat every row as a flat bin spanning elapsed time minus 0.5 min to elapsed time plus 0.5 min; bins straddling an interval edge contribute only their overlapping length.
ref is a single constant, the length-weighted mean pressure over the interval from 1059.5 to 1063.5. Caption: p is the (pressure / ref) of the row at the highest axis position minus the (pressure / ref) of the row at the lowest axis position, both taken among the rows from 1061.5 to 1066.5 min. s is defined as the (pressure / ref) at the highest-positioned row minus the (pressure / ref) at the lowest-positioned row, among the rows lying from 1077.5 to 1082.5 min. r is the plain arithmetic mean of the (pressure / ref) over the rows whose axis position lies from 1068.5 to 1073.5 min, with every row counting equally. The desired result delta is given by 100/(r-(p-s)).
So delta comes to 95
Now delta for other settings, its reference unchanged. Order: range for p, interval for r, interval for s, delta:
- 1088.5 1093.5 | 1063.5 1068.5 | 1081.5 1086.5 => 81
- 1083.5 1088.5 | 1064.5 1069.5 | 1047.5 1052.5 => 98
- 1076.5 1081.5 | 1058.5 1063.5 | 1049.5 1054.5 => 104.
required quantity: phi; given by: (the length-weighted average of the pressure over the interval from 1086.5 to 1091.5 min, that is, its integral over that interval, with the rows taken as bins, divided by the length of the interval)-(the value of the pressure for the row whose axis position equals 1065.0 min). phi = 9.3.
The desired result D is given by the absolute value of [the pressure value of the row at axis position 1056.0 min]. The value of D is 69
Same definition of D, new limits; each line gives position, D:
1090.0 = 93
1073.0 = 79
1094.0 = 77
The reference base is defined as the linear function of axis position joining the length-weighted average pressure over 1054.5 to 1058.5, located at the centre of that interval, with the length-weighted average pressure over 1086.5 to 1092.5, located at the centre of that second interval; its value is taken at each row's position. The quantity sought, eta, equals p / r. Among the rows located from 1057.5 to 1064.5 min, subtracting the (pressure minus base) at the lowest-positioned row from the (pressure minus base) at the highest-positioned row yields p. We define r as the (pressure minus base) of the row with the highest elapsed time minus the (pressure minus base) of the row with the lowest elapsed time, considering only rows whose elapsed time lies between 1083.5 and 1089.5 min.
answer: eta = -0.8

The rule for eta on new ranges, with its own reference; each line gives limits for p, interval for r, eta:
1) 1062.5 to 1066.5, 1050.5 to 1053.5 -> -0.3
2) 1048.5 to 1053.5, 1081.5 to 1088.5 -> 0.9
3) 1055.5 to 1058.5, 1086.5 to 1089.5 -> -1.3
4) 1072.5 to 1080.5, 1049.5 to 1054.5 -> 5.1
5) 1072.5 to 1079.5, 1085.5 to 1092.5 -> 0.7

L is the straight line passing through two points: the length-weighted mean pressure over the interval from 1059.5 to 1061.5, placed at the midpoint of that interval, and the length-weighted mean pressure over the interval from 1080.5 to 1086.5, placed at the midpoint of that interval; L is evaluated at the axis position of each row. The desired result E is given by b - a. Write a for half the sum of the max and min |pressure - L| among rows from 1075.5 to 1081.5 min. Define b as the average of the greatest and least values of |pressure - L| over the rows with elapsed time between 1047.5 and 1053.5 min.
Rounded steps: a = 4.8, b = 2.8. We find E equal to -2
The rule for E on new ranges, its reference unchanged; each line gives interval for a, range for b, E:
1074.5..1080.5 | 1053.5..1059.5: 0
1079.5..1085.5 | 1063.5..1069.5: 2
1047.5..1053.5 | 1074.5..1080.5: 2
